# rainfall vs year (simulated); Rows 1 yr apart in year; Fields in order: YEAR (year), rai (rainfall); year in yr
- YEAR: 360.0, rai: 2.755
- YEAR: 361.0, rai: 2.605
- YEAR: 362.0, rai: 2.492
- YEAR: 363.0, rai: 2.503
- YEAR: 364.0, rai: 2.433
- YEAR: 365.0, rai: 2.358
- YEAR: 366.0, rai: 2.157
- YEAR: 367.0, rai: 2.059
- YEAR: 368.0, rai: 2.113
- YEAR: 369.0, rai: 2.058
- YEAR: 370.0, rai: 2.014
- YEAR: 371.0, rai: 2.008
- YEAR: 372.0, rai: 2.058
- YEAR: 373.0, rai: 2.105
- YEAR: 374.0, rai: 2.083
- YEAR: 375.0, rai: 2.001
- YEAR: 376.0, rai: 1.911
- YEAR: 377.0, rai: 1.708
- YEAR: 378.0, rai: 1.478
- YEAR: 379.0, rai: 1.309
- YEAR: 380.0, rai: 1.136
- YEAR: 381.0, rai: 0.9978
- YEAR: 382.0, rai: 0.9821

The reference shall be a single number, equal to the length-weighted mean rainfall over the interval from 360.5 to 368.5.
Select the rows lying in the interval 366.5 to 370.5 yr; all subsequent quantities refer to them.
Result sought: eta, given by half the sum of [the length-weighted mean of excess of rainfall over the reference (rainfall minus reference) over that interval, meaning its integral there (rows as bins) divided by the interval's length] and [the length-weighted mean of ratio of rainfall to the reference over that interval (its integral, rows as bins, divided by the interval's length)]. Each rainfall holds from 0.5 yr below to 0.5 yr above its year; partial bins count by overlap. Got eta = 0.301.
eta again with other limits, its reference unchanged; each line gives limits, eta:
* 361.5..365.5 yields 0.576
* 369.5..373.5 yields 0.290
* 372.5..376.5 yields 0.275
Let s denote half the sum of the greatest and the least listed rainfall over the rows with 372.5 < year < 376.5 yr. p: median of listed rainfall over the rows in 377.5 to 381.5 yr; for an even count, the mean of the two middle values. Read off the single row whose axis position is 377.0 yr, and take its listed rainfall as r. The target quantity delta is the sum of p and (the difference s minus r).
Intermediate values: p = 1.2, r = 1.708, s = 2.0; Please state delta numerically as 1.5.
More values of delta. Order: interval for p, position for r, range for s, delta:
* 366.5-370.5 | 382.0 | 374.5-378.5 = 2.8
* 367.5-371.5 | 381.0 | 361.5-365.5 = 3.5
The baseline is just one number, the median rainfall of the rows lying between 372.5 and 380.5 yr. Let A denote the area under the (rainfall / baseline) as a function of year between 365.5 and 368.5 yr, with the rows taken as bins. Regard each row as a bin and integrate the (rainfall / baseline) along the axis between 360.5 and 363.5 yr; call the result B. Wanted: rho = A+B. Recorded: 7.7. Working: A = 3.5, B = 4.2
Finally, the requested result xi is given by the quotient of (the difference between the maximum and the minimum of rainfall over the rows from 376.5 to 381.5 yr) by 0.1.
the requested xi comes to 7.1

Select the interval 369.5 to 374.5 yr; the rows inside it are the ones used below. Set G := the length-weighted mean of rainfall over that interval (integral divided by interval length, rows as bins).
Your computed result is 2.05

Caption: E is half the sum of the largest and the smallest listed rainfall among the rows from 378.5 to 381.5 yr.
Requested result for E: 1.2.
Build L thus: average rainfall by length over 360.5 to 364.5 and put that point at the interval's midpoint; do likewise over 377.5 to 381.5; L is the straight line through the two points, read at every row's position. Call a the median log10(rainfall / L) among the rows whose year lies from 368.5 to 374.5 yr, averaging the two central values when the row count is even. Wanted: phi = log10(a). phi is -1.3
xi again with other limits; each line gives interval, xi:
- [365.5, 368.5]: 1.0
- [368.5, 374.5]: 1.0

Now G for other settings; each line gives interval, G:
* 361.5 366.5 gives 2.39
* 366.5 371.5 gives 2.05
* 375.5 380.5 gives 1.51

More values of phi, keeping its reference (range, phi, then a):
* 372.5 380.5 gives -1.1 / 0.08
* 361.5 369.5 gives -2.3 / 0.00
